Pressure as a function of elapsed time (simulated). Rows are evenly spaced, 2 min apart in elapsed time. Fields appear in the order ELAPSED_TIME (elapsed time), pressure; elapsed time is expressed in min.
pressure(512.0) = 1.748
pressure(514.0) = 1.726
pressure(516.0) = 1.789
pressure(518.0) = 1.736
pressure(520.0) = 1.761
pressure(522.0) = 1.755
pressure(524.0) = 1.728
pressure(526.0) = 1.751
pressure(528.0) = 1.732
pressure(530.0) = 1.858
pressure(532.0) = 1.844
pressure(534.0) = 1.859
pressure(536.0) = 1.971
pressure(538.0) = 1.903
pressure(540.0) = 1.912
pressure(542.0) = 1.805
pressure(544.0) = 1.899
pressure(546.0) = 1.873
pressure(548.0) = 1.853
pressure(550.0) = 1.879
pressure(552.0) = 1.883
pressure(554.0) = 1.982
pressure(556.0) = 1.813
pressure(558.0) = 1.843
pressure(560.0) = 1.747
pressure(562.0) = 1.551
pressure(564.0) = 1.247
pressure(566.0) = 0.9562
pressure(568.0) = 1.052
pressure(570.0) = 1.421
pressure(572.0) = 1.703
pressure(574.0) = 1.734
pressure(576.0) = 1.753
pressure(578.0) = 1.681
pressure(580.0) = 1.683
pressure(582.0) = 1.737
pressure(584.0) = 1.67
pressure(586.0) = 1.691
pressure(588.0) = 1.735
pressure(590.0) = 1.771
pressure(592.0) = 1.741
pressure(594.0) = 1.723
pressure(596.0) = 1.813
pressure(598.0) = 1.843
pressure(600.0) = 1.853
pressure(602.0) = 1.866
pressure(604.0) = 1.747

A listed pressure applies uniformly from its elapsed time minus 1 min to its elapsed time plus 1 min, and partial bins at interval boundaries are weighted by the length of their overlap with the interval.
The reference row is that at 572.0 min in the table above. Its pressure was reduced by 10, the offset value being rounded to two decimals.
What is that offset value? -8.30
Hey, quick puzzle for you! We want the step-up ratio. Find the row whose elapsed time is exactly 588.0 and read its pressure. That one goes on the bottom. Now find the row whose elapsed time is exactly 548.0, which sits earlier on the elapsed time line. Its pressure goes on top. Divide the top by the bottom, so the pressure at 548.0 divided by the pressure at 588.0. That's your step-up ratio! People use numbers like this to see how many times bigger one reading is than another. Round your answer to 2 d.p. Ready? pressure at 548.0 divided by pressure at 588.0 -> 1.07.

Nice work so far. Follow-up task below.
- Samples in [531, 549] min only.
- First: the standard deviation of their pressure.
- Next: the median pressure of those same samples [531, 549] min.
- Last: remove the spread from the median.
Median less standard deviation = 1.83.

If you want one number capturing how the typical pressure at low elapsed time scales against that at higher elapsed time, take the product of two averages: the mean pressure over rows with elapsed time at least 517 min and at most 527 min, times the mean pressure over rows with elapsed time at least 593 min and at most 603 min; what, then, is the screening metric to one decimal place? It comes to 3.2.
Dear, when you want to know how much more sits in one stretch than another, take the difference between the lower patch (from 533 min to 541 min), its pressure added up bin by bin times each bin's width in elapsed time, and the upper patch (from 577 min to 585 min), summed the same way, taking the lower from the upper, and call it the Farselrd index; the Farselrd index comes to -1.75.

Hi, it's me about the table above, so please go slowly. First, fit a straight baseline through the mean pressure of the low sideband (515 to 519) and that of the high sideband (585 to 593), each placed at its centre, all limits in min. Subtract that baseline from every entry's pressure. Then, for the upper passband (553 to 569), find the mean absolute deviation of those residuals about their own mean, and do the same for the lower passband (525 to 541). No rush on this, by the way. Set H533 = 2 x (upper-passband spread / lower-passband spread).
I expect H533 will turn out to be 11.0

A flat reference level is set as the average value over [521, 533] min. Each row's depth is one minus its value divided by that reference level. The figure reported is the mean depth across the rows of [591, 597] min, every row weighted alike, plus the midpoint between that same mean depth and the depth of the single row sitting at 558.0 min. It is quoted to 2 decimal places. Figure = 0.00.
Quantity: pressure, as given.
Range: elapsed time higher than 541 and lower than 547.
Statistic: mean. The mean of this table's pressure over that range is 1.859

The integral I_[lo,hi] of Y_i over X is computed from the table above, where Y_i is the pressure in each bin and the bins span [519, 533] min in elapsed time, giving 25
